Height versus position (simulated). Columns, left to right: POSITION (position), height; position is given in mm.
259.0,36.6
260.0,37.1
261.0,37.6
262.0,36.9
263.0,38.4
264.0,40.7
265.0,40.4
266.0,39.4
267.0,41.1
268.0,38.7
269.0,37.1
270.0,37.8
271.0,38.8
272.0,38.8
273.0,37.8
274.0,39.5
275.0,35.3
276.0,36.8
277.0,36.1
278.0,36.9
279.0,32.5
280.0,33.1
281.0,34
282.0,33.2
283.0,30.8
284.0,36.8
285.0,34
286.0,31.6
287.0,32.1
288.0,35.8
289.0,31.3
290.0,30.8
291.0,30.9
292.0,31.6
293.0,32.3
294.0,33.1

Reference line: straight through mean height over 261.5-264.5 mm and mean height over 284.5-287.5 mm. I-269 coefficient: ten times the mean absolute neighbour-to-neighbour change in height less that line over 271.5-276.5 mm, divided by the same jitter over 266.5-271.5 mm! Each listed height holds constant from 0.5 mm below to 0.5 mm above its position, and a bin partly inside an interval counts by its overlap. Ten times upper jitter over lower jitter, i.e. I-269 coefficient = 15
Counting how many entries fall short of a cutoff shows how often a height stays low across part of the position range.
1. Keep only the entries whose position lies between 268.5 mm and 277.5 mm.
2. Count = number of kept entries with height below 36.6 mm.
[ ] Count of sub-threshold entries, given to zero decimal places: 2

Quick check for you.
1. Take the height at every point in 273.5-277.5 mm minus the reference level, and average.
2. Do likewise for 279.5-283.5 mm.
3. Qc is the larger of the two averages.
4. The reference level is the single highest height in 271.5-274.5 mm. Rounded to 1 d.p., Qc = -2.6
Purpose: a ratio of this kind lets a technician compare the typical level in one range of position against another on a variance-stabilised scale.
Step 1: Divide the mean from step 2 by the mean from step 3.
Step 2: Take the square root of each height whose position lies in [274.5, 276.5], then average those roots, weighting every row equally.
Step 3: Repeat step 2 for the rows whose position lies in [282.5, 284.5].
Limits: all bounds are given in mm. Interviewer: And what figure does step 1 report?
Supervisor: 1.03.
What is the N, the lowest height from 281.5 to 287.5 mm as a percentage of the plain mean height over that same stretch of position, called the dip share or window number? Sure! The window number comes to 93.1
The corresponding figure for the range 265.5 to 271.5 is 95.6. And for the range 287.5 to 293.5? 95.9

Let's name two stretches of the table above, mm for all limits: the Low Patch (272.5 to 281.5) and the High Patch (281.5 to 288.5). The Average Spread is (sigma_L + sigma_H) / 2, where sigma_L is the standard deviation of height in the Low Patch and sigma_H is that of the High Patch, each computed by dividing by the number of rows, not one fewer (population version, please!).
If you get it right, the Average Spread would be 2.10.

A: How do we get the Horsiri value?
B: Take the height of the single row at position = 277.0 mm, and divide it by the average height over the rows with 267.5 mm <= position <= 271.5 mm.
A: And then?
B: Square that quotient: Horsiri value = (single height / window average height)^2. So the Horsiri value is 0.90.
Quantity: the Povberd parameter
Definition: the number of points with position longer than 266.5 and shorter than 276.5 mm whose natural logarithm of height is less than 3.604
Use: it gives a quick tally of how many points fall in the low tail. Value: 1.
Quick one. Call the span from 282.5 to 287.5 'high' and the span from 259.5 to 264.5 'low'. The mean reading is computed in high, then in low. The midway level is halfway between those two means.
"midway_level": 35.6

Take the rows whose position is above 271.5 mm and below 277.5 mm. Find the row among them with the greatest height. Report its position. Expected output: 274.0 mm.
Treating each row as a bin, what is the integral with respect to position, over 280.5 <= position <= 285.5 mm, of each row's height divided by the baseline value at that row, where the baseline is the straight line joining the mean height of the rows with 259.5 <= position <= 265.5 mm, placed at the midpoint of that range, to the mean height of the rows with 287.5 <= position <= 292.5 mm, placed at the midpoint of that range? 5.01 mm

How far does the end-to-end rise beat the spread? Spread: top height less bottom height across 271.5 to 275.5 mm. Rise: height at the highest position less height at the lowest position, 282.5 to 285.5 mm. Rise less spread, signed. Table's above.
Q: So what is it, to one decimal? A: -1.0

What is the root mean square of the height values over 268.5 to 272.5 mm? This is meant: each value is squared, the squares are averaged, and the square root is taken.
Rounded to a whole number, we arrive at 38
